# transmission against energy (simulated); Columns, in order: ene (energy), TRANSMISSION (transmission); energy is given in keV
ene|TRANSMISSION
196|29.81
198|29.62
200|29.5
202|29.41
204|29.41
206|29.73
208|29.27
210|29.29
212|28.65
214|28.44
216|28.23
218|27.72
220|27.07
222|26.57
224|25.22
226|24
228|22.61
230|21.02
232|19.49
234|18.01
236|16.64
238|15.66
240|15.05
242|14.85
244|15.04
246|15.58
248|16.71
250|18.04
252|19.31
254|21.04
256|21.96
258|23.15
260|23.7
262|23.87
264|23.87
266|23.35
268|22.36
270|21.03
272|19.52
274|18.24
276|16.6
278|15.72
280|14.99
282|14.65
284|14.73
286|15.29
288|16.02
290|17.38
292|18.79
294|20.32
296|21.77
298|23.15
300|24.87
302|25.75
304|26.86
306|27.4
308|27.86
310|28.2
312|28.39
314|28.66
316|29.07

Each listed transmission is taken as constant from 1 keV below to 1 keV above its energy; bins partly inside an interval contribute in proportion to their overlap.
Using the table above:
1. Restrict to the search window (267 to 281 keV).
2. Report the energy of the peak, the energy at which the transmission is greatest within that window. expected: 268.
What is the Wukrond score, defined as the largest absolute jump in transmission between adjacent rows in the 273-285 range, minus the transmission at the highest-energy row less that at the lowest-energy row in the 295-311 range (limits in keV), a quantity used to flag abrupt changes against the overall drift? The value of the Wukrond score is -4.8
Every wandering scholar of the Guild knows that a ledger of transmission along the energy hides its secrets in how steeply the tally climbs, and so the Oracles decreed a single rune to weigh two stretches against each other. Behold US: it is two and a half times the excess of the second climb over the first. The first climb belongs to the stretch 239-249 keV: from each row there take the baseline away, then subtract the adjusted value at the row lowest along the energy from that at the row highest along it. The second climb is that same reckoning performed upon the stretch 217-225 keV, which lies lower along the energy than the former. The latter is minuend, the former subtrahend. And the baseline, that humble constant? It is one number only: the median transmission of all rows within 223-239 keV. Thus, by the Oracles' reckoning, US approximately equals -10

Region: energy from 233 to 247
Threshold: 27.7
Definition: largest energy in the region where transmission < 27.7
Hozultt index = 246 keV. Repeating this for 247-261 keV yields 260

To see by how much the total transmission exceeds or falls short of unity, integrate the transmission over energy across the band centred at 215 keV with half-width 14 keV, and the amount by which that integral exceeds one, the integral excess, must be 770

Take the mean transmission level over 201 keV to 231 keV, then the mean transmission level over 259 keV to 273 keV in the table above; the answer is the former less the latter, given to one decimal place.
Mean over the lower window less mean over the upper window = 4.6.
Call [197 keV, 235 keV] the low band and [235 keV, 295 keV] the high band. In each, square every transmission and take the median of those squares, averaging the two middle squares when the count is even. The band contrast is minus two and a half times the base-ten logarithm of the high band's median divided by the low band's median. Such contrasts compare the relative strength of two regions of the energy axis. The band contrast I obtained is 1.0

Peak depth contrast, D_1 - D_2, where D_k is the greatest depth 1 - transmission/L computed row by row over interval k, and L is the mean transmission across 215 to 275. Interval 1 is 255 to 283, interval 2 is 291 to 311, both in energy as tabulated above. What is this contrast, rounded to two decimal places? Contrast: 0.20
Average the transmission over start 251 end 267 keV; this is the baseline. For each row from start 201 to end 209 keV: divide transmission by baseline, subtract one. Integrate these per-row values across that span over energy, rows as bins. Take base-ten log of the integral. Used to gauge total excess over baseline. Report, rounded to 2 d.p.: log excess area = 0.39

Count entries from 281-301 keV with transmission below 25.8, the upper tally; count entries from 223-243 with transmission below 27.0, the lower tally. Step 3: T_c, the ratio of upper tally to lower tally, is 1.0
